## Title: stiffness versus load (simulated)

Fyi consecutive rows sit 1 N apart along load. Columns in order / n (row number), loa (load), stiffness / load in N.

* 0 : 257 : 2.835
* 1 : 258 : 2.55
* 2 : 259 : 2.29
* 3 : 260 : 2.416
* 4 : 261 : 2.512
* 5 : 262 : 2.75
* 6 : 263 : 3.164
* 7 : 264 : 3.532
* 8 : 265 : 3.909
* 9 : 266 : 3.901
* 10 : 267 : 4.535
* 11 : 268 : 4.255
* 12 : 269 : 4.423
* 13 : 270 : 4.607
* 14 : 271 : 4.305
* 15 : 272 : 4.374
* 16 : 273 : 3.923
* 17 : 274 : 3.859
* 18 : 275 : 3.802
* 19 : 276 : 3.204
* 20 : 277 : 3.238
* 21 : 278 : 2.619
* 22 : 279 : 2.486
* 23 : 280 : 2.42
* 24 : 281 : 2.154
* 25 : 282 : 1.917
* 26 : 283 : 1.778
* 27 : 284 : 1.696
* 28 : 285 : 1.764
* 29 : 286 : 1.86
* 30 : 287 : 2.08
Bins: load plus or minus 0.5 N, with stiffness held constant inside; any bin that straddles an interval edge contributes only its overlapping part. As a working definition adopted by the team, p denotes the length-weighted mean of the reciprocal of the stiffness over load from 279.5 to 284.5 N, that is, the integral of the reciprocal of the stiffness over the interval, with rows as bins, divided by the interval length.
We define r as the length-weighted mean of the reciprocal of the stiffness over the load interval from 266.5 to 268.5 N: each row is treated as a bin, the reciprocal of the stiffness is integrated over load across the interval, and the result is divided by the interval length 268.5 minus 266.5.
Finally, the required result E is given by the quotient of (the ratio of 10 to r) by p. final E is 86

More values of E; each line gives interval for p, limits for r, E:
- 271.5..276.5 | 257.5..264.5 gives 102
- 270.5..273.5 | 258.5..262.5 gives 104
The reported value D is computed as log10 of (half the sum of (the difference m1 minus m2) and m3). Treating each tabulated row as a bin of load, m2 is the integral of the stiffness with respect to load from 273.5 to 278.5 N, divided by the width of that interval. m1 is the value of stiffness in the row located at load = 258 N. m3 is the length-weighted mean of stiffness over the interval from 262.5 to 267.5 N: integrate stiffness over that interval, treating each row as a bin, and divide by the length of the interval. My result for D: 0.178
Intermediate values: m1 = 2.55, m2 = 3.3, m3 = 3.8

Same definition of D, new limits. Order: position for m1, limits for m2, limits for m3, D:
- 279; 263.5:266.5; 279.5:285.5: -0.481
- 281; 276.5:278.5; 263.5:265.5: 0.168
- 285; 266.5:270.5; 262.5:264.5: -0.483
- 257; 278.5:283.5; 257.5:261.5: 0.194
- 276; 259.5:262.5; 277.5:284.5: 0.146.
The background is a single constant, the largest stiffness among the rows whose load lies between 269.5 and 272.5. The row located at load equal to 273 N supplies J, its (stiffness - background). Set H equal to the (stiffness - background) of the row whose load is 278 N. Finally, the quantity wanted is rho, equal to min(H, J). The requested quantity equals -1.99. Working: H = -2.0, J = -0.7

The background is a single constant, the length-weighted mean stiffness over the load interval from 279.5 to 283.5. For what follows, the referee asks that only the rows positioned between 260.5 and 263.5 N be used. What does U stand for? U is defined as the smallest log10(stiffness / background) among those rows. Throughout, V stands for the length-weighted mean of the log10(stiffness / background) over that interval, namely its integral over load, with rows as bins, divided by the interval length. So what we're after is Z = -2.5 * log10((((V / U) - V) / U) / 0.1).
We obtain -5.56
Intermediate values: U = 0.085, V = 0.13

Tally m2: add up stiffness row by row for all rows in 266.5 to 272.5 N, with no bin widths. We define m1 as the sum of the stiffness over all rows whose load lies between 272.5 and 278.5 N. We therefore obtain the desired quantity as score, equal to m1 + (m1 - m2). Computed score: 15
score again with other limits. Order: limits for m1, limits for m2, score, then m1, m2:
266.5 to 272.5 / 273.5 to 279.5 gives 34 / 26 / 19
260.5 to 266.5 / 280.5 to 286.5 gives 28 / 20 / 11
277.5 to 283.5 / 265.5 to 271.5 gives 1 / 13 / 26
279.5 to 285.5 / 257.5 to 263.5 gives 8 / 12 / 16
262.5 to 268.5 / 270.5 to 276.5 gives 23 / 23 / 23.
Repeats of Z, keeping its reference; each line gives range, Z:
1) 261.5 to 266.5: -5.24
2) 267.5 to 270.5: -3.41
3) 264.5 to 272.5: -3.70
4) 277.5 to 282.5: -6.64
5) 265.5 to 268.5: -3.68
